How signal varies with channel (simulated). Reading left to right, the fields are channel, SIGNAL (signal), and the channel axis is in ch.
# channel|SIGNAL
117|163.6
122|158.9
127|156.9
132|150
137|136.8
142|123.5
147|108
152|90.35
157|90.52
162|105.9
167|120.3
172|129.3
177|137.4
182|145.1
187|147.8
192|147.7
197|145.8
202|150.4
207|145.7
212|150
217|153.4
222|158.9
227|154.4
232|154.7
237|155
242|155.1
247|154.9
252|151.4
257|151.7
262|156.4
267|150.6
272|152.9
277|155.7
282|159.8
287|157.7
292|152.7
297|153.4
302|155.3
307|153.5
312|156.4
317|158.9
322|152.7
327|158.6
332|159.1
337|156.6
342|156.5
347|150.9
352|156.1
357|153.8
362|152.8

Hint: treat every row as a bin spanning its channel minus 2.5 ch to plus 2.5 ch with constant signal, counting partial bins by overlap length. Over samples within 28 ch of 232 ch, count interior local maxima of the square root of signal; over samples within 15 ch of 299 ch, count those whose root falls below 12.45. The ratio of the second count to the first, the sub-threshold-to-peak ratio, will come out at 1.5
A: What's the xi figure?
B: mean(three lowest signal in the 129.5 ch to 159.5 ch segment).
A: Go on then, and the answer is 96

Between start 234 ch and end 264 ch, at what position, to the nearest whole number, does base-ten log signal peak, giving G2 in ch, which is 262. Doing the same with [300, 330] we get 317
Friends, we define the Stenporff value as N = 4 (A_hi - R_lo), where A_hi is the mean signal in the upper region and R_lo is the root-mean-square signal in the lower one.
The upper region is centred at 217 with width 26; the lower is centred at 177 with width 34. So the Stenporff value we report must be 73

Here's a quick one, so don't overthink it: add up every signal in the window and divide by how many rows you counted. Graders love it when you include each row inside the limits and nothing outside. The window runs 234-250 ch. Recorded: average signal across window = 155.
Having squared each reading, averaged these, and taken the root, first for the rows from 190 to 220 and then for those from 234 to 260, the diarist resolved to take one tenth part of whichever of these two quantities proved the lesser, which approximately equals 14.9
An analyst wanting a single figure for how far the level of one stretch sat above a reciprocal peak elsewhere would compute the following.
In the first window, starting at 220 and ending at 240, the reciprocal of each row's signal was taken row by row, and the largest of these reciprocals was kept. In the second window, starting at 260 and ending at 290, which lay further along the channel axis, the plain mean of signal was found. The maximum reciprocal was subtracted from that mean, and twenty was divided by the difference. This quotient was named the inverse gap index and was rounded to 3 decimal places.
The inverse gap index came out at 0.129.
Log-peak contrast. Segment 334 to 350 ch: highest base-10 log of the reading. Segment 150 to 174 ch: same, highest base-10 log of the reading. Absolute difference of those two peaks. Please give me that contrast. 0.083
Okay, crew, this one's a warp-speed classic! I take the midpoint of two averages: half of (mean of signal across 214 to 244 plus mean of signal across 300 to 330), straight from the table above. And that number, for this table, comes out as 156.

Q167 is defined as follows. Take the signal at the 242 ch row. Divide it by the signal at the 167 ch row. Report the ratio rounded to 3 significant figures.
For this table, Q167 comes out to 1.29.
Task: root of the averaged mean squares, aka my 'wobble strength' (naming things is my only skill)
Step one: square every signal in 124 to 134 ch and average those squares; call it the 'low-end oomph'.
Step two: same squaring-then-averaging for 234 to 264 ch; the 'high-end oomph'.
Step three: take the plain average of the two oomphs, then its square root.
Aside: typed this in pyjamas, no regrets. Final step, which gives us 154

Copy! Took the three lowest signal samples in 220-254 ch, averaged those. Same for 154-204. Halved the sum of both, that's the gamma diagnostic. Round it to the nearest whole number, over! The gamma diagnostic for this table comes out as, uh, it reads 130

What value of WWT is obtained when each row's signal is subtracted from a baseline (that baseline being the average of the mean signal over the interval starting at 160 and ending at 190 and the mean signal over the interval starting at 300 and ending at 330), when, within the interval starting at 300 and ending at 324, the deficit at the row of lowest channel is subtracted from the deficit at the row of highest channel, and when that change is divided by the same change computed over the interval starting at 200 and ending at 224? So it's -0.3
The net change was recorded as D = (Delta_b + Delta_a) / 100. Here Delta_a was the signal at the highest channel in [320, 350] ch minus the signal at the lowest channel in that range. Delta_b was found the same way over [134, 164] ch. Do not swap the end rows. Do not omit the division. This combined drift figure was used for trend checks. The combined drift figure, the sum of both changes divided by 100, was -0.33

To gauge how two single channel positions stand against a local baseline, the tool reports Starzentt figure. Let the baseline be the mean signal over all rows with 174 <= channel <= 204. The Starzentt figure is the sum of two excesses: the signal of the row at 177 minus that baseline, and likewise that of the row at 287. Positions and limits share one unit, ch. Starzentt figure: 4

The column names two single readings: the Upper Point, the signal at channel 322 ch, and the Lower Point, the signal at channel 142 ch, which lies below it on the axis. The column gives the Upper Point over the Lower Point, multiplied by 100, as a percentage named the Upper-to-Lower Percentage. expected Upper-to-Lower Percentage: 124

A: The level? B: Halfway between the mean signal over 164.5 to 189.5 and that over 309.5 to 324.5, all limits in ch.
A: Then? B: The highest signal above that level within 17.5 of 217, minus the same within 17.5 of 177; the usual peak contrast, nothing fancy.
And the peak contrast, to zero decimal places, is 11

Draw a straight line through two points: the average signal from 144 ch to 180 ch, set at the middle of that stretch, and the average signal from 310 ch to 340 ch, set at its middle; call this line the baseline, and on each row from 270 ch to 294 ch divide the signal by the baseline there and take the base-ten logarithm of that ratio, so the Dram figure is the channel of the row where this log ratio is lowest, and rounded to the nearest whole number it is 292 ch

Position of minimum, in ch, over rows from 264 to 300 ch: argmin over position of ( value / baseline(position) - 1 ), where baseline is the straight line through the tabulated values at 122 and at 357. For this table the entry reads 267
